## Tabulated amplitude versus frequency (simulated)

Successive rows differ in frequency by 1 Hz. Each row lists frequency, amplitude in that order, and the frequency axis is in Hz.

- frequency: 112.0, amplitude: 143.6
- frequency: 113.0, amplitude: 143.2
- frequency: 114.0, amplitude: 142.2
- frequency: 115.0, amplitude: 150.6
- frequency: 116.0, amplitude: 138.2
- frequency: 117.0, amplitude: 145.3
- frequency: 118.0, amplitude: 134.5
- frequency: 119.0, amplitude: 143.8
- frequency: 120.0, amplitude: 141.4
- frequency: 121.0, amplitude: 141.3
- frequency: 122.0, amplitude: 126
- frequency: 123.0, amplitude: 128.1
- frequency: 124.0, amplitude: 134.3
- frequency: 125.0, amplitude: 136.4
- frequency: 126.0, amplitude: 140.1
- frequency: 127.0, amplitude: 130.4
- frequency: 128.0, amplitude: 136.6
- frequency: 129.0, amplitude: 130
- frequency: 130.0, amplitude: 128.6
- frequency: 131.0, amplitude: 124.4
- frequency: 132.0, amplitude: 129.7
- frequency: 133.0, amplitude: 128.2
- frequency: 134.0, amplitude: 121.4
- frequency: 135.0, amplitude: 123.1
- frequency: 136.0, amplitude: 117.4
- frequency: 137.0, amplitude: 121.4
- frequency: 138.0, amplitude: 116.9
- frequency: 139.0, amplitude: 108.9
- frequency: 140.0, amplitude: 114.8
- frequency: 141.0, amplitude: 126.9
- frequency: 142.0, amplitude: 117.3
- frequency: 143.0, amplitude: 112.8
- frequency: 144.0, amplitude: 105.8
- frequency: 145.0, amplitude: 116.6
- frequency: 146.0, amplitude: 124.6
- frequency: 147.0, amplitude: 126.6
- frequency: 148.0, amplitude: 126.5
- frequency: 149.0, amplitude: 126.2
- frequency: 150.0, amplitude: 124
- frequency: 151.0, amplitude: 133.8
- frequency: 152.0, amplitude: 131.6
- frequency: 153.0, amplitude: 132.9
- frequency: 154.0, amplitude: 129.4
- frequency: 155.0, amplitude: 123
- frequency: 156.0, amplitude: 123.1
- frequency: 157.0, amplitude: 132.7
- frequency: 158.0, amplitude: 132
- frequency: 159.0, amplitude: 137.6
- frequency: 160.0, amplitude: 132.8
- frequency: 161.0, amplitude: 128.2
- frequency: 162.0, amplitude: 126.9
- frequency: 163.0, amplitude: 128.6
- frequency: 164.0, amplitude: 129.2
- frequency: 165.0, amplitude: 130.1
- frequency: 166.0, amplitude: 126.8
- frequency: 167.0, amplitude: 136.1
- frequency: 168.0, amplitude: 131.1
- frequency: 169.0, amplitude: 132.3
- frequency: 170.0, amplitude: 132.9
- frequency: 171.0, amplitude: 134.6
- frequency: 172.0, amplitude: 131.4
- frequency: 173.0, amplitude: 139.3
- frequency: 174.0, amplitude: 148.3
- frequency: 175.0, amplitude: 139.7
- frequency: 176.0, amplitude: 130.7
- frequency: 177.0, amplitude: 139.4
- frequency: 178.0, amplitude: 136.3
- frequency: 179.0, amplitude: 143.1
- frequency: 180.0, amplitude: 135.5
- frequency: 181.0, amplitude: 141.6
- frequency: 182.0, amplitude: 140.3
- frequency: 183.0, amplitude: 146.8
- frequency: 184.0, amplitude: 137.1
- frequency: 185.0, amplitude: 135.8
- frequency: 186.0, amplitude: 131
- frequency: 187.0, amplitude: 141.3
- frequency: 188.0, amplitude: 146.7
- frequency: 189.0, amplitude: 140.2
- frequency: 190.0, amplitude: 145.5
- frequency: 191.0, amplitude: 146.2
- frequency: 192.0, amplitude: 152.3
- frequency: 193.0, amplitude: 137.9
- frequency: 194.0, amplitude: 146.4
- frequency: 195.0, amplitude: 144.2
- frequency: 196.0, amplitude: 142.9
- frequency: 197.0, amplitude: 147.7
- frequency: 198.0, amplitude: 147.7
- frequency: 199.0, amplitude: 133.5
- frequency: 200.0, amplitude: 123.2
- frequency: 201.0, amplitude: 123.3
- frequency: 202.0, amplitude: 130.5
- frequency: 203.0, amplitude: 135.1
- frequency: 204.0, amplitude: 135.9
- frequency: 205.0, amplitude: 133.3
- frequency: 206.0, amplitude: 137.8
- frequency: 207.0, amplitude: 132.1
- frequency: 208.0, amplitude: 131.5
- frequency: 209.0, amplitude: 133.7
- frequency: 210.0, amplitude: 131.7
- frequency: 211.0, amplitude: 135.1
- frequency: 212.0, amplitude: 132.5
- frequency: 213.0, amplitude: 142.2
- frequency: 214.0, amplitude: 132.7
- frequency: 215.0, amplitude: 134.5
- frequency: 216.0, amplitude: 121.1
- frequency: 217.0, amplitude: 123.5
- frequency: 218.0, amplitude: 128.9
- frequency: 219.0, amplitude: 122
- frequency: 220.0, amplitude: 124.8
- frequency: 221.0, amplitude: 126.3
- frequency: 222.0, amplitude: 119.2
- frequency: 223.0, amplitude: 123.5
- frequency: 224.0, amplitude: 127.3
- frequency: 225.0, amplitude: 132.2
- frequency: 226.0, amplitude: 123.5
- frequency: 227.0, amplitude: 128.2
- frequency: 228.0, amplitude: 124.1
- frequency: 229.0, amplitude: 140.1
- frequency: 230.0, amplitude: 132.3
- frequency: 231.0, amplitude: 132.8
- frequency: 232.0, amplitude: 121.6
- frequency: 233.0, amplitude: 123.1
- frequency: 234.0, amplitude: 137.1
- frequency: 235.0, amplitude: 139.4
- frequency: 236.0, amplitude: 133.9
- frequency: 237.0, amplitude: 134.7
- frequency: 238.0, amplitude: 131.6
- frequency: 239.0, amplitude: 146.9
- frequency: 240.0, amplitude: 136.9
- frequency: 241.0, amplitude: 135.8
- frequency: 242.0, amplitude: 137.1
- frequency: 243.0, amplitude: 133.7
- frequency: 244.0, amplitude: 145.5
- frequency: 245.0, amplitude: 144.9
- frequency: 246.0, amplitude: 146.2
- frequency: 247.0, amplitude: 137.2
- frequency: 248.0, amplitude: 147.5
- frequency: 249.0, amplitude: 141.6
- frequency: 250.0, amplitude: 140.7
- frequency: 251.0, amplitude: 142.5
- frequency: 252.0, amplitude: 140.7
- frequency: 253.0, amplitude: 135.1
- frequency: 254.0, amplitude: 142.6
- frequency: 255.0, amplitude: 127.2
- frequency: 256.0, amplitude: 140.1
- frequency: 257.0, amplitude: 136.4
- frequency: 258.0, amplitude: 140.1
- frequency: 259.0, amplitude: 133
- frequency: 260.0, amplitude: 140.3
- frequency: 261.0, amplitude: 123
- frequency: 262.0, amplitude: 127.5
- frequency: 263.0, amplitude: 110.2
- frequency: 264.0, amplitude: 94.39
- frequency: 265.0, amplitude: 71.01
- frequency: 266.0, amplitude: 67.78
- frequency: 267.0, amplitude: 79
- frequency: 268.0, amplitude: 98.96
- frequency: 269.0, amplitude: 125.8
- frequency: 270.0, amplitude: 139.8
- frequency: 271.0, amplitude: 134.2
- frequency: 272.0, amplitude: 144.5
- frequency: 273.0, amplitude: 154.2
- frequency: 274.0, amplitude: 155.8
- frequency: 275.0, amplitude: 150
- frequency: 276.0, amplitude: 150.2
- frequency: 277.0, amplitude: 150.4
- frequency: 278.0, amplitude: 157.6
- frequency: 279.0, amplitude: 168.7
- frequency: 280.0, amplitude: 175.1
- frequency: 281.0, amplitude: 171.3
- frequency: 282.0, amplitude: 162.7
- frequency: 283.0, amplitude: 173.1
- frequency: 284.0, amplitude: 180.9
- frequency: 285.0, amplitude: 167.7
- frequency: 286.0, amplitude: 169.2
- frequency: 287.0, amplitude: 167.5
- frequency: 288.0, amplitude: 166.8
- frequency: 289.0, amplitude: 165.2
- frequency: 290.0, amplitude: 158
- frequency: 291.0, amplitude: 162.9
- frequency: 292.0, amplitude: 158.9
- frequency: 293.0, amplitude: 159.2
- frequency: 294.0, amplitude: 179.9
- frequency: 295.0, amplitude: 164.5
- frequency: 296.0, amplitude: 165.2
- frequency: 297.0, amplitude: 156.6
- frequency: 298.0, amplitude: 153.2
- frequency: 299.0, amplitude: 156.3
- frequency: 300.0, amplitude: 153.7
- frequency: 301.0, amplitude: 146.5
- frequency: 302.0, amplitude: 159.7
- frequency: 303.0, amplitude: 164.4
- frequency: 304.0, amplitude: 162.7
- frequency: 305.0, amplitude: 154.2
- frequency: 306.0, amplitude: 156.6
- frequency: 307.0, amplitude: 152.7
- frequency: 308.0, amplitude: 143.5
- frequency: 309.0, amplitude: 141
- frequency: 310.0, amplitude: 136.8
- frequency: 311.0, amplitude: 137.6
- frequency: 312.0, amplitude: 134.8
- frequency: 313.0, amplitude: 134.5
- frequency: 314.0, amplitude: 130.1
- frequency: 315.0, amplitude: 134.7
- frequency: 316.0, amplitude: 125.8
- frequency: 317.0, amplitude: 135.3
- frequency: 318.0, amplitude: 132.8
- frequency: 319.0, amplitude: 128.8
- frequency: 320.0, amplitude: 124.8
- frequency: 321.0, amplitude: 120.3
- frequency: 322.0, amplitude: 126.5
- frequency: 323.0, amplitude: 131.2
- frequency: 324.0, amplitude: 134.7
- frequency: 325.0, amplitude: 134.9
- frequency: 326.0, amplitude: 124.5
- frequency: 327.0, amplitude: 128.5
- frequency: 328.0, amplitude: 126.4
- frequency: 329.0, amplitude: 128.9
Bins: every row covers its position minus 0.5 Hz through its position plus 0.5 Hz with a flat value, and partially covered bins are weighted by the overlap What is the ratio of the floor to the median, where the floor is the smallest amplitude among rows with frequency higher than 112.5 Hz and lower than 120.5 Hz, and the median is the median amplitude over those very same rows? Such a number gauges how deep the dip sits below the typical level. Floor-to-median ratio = 0.943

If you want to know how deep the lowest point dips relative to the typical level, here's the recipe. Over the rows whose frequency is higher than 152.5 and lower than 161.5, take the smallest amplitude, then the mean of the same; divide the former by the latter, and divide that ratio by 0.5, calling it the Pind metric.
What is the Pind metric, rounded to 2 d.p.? 1.89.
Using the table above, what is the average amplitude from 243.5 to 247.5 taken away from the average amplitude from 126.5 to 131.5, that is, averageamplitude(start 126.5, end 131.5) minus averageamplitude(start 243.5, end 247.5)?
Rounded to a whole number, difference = -13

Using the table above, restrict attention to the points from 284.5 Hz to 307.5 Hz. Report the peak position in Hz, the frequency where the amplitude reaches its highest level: 294.0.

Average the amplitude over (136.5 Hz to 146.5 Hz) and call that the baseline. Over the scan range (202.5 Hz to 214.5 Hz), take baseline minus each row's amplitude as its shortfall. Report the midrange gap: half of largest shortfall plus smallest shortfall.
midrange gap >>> -20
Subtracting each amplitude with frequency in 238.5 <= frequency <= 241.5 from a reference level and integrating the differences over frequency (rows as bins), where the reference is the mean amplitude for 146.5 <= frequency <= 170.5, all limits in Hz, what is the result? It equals -30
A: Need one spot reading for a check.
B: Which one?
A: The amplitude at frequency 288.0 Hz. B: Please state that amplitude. 166.8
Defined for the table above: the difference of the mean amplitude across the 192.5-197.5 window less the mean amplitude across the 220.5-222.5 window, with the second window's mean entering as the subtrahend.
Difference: 21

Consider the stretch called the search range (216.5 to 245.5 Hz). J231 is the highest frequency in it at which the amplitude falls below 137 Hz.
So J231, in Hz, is 243.0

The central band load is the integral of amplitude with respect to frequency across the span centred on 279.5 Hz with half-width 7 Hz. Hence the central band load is 2287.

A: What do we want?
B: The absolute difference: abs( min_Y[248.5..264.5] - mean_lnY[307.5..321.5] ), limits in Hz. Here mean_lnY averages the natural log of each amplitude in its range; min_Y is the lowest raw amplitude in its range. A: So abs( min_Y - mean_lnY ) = 90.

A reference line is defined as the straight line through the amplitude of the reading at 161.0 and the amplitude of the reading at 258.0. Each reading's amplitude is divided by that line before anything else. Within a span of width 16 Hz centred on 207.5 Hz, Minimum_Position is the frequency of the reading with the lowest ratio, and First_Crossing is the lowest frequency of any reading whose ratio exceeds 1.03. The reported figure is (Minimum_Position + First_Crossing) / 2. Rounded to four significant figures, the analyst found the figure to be 203.5 Hz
